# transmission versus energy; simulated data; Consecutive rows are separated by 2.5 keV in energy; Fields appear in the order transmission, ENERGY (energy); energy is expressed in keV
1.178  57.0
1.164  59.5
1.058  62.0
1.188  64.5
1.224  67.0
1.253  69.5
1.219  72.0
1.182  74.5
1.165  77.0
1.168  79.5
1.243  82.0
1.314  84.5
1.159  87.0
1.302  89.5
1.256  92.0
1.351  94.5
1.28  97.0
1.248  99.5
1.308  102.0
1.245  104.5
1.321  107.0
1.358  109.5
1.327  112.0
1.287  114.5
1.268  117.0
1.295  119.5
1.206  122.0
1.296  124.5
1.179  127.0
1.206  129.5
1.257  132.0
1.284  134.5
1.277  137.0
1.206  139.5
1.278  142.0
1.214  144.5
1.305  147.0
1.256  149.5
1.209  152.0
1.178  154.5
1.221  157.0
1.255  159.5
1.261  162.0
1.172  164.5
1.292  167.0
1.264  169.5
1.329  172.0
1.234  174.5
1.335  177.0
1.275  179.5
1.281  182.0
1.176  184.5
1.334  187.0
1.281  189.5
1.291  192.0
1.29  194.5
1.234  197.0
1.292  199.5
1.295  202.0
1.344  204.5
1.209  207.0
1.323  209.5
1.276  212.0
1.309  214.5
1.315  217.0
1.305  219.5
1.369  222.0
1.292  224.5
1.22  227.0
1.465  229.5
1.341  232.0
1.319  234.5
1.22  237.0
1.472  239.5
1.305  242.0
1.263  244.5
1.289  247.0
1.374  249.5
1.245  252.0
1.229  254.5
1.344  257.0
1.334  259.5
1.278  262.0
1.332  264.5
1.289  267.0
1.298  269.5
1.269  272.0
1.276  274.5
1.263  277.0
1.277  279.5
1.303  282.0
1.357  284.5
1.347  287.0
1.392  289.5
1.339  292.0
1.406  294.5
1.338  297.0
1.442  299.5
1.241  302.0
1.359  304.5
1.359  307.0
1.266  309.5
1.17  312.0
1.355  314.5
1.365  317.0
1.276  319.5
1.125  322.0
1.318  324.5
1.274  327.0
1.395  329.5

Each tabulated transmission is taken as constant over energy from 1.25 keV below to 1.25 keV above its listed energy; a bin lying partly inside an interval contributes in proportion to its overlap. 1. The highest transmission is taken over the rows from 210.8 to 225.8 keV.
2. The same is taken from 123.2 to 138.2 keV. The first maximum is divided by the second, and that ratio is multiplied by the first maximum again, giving 1.45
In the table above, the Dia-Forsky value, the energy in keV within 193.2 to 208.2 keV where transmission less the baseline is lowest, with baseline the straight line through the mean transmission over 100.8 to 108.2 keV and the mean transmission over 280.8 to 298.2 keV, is 207.0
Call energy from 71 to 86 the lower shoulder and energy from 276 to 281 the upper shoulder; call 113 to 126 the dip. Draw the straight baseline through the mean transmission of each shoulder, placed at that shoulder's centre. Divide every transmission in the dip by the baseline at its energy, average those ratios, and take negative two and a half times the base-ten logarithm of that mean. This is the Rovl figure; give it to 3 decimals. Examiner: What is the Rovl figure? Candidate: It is -0.038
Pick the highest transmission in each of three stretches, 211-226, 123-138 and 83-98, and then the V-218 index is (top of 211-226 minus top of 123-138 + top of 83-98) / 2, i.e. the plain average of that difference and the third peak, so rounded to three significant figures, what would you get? 0.712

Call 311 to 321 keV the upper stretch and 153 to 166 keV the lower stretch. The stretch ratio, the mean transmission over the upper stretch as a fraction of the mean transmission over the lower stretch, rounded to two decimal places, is 1.06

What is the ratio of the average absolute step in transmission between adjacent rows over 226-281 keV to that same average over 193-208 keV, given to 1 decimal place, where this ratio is 1.2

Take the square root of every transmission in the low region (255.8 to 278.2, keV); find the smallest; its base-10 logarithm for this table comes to 0.0507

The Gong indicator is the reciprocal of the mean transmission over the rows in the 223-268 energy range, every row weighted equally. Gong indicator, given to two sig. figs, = 0.76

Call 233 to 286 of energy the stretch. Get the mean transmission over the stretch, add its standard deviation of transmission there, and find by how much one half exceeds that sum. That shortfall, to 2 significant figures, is -0.86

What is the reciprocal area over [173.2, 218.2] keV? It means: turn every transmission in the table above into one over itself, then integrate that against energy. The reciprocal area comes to 35.1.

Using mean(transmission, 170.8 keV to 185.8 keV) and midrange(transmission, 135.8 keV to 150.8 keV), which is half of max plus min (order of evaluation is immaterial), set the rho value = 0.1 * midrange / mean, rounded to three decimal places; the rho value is 0.099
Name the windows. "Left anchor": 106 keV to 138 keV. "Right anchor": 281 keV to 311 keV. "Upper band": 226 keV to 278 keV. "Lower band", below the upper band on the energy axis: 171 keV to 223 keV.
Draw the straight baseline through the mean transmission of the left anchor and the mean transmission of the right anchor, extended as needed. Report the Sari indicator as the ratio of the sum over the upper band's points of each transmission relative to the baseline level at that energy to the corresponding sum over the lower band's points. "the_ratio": 0.995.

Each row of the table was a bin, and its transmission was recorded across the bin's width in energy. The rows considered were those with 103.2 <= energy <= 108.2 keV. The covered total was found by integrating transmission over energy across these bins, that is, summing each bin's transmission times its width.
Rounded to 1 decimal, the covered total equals 6.4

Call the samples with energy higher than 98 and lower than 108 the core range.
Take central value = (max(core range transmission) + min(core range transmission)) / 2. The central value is 1.28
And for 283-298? 1.37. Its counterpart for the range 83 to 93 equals 1.24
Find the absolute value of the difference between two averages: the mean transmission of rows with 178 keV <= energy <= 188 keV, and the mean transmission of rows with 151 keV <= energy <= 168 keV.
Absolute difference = 0.040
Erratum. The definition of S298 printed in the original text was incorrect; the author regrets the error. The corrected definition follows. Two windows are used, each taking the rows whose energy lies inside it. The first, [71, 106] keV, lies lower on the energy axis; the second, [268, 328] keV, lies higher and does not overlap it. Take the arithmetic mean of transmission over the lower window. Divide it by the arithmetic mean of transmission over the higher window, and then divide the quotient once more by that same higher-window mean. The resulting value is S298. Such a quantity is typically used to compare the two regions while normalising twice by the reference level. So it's 0.727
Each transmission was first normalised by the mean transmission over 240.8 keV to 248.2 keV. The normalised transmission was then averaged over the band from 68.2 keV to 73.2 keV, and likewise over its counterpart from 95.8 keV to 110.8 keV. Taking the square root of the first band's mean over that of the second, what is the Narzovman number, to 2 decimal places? 0.98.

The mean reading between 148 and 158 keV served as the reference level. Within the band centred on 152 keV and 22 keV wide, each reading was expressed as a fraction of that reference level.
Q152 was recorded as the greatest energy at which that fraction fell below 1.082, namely 162.0 keV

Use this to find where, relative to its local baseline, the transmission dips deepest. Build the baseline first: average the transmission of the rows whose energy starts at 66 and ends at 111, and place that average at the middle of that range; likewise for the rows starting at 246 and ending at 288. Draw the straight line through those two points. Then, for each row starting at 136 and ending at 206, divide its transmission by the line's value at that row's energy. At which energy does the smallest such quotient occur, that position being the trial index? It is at 184.5 keV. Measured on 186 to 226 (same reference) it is 207.0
